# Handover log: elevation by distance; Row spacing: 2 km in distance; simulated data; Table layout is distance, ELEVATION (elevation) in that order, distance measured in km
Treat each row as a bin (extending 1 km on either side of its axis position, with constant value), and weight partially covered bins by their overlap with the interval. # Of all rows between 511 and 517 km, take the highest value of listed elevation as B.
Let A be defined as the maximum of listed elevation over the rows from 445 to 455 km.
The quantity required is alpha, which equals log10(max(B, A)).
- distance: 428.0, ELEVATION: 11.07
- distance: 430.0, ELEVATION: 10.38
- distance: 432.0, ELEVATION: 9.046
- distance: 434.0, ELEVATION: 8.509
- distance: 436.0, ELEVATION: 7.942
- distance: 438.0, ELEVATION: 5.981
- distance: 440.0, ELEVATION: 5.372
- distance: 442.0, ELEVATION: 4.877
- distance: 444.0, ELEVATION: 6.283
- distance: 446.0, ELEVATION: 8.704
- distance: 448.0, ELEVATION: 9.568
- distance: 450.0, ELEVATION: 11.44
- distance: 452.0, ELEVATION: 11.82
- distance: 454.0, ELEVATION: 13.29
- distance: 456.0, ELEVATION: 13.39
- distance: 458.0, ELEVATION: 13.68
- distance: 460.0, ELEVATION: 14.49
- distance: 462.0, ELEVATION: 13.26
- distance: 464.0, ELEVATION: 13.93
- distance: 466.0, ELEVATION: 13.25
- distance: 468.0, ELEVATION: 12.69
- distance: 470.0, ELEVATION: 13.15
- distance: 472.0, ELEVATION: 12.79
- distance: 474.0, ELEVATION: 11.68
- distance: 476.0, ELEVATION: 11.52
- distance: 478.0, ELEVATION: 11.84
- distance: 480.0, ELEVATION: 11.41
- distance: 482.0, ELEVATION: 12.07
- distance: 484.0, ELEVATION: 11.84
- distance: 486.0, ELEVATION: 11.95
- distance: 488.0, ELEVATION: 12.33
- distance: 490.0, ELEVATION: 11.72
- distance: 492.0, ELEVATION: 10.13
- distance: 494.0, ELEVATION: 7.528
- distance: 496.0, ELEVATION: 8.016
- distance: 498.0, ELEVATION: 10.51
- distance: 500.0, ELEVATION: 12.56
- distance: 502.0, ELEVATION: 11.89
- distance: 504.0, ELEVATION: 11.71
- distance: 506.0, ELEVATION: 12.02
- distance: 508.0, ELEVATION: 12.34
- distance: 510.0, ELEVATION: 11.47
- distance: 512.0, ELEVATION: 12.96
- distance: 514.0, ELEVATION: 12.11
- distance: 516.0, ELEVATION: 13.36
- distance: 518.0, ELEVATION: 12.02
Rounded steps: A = 13.29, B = 13.36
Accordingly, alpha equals 1.13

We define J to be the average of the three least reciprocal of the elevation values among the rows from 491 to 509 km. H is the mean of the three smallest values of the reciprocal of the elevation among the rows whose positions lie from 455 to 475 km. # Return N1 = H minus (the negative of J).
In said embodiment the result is 0.153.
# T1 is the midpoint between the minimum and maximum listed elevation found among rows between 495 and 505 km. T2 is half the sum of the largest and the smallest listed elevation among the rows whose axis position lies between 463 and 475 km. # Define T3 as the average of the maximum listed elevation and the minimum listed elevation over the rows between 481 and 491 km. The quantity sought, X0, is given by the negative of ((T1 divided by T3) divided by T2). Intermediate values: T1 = 10.3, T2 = 12.8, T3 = 12.0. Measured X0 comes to -0.067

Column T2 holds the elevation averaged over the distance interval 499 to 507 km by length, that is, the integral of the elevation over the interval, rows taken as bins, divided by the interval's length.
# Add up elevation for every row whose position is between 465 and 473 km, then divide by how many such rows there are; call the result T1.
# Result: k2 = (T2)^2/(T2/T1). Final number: 156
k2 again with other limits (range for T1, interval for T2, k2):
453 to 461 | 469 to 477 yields 168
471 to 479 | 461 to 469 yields 159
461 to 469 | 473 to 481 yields 154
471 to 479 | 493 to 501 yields 115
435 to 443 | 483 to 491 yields 72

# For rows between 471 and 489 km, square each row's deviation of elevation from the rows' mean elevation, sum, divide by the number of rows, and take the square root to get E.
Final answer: 0.4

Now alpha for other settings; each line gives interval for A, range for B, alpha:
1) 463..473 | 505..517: 1.14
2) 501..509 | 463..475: 1.14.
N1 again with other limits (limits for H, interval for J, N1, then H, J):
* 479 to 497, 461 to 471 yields 0.157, 0.083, 0.074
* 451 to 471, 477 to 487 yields 0.155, 0.071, 0.084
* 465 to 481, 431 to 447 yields 0.191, 0.077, 0.114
